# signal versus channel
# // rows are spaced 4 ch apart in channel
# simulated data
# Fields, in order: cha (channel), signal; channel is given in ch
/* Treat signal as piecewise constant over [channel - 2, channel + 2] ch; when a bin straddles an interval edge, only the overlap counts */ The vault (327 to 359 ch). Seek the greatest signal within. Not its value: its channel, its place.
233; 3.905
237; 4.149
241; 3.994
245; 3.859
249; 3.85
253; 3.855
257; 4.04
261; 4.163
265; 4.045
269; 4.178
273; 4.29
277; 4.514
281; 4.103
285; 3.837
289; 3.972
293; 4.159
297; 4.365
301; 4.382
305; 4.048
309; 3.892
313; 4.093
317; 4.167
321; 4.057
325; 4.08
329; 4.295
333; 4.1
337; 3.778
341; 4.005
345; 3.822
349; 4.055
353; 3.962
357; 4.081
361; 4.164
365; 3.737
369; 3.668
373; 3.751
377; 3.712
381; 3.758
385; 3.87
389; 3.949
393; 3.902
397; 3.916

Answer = 329 ch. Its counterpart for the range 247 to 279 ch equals 277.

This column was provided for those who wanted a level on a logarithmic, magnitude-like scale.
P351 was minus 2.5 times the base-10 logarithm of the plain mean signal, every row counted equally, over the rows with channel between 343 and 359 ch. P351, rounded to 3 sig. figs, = -1.50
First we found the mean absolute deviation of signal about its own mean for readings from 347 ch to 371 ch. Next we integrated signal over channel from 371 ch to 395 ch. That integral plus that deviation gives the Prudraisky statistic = 92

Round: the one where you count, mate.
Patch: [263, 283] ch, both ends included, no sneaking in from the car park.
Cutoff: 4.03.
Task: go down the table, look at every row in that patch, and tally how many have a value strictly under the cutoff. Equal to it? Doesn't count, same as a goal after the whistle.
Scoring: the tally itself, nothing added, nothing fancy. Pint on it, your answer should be 0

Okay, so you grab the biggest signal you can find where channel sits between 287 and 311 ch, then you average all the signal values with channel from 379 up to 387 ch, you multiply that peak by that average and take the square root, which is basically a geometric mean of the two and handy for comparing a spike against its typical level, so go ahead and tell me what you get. 4.09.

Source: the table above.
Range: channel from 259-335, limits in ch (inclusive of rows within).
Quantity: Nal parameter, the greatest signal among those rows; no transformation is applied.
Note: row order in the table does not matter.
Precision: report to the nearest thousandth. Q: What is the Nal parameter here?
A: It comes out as 4.514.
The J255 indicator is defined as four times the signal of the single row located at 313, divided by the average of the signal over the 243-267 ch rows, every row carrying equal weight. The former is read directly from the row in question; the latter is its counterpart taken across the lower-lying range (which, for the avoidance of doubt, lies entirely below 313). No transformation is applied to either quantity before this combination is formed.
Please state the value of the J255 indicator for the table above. 4.13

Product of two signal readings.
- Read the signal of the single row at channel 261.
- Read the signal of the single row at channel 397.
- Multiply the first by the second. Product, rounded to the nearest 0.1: 16.3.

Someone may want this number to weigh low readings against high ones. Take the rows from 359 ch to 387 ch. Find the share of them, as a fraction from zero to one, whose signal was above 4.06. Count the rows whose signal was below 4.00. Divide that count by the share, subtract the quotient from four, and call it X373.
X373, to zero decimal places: -38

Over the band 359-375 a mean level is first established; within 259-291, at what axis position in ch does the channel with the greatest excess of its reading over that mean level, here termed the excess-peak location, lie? 277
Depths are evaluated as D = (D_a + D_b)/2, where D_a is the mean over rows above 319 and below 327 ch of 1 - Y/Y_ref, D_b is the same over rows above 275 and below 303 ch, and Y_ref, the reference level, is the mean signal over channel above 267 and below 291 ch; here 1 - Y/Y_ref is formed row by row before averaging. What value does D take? 0.00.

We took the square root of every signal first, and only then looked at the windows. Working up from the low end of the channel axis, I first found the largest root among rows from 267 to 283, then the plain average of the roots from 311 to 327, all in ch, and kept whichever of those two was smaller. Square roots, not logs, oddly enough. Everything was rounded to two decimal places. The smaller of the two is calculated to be 2.02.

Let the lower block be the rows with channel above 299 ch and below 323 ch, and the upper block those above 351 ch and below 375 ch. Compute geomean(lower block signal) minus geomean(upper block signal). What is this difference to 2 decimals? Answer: 0.21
